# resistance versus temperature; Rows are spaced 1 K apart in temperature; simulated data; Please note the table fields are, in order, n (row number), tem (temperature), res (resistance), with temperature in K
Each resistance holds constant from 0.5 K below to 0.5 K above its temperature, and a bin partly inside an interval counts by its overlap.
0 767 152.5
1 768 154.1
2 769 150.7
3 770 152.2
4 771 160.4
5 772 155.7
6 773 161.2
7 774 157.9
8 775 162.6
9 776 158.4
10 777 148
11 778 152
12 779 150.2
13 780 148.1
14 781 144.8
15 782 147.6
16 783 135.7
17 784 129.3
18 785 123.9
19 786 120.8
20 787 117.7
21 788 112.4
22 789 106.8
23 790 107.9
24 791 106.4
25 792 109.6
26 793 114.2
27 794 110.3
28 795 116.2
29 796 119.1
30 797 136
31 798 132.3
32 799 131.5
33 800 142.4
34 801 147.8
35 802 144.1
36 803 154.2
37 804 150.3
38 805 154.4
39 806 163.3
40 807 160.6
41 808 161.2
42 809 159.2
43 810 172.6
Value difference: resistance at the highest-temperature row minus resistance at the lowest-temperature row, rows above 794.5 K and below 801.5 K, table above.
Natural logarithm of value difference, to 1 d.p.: 3.5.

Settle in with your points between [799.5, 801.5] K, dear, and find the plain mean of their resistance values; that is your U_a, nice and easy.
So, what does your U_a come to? 145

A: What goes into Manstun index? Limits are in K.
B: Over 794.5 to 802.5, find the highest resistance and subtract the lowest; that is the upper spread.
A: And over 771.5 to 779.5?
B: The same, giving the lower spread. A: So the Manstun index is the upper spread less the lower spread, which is 17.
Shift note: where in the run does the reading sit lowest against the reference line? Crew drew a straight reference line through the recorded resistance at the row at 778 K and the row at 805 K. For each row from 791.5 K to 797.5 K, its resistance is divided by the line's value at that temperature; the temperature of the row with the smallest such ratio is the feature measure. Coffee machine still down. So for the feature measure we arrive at 792 K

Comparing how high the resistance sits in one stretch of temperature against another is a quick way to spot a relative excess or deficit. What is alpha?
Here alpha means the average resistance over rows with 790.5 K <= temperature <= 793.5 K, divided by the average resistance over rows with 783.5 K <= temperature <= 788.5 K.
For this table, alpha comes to 0.91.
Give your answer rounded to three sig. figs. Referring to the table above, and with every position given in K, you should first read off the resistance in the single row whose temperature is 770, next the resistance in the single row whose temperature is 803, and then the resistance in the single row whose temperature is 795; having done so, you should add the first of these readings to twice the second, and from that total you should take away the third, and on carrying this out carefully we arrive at 344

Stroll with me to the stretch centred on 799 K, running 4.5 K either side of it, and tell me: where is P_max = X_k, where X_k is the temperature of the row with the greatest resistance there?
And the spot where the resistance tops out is 803 K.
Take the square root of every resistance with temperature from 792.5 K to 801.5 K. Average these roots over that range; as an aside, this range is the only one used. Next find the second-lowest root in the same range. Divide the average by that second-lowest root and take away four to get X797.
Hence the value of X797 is -2.944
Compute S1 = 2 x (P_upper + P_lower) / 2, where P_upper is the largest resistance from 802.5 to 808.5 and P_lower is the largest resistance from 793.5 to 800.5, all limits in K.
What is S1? 306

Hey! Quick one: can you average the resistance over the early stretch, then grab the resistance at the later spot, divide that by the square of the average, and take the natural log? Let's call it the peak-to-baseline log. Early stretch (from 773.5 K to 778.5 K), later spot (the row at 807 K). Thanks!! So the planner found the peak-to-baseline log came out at -5.0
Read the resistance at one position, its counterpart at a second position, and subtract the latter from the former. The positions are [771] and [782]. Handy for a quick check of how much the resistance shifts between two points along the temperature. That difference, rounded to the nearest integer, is 13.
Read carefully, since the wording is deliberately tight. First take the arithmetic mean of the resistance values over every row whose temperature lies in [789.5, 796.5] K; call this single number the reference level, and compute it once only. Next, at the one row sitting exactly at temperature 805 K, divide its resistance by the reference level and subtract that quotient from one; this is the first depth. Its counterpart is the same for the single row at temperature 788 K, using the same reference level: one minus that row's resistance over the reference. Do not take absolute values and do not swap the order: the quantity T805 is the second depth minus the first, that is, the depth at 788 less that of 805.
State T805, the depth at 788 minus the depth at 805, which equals 0.4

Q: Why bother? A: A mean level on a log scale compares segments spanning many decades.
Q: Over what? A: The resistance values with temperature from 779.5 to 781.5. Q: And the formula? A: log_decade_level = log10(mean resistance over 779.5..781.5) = 2.17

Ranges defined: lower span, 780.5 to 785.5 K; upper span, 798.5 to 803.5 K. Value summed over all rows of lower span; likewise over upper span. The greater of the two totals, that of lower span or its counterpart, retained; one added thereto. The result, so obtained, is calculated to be 721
